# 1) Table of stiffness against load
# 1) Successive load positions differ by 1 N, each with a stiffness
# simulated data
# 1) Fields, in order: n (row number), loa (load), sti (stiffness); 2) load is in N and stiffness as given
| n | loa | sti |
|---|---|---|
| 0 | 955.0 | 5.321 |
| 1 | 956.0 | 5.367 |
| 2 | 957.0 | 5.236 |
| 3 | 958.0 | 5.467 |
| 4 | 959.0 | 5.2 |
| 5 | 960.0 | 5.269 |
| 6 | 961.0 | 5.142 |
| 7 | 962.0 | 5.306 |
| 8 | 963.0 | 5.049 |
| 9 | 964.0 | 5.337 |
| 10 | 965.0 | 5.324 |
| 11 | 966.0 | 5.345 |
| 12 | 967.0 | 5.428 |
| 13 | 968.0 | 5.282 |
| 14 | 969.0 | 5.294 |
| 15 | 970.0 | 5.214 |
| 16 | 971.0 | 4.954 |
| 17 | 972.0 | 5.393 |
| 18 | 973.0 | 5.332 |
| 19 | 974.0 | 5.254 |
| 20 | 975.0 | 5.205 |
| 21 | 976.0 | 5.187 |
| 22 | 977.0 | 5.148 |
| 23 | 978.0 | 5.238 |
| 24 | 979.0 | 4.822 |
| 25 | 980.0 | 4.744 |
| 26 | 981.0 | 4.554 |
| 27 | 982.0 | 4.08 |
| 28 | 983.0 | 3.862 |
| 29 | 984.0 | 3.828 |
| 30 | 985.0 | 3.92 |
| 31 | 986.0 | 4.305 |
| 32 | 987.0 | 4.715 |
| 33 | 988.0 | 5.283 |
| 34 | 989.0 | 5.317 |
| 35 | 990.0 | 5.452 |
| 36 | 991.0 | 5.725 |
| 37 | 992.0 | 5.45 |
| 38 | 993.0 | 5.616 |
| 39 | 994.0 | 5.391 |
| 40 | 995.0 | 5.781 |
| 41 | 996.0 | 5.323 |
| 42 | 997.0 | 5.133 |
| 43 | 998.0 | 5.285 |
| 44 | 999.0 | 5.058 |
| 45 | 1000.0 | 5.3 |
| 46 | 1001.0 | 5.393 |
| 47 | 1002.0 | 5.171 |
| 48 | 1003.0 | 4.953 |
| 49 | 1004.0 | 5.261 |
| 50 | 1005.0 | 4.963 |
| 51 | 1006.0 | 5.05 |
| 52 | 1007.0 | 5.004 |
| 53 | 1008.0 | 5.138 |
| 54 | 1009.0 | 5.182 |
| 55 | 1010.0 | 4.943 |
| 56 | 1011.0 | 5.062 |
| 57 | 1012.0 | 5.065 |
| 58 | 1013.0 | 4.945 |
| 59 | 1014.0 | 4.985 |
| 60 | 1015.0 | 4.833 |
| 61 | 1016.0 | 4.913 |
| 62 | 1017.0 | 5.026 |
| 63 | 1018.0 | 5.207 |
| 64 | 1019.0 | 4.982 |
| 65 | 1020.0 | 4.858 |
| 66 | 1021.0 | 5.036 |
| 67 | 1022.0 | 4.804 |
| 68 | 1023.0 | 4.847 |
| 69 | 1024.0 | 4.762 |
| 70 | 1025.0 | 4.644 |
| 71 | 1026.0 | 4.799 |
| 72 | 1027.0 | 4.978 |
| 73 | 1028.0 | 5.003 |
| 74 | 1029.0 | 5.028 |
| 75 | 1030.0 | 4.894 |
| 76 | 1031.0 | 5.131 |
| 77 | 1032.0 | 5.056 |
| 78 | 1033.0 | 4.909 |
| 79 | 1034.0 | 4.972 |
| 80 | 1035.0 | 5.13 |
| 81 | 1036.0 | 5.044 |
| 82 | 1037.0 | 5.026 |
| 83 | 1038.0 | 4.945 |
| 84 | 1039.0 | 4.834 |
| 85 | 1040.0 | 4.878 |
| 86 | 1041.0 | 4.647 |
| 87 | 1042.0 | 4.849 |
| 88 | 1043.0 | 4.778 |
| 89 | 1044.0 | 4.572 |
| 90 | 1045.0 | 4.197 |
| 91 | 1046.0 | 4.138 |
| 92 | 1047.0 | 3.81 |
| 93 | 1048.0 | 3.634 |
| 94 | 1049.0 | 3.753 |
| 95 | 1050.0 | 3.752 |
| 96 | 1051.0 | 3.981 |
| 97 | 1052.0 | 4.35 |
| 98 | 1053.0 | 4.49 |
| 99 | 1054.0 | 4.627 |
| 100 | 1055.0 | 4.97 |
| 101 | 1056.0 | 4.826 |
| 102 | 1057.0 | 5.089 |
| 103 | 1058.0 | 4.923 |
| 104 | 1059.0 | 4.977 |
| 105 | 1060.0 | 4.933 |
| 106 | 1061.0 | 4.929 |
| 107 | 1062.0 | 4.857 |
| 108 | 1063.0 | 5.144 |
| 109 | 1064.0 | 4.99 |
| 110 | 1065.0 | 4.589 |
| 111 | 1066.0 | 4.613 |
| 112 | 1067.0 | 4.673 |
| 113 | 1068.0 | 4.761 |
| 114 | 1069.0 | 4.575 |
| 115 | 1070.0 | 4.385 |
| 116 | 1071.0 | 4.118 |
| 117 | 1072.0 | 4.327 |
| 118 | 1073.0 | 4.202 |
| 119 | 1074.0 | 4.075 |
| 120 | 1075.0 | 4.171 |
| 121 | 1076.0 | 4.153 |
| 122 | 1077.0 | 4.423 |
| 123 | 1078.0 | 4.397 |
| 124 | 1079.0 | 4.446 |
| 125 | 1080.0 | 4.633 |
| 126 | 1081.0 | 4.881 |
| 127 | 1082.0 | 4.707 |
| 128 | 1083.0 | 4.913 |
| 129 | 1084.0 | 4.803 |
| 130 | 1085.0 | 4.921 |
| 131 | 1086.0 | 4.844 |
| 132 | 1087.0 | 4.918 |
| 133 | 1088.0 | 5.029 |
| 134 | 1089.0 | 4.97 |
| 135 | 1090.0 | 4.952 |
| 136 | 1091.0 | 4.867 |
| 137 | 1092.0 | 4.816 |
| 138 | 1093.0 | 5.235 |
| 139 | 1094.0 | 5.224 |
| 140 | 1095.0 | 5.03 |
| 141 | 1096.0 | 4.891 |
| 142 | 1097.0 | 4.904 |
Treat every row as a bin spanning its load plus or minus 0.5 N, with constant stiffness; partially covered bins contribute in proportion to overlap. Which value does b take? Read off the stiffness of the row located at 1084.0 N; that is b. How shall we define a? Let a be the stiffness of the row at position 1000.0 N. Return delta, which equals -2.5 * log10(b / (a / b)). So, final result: -1.60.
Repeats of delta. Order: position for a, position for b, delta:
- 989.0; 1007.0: -1.68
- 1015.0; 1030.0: -1.74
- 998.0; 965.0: -1.82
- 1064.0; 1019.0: -1.74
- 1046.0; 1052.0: -1.65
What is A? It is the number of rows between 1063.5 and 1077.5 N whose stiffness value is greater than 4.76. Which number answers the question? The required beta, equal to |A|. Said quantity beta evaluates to 2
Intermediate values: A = 2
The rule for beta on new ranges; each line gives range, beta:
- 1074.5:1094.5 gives 13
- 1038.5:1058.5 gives 8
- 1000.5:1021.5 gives 21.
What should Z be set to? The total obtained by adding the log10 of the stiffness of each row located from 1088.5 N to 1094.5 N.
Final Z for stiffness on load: 4.2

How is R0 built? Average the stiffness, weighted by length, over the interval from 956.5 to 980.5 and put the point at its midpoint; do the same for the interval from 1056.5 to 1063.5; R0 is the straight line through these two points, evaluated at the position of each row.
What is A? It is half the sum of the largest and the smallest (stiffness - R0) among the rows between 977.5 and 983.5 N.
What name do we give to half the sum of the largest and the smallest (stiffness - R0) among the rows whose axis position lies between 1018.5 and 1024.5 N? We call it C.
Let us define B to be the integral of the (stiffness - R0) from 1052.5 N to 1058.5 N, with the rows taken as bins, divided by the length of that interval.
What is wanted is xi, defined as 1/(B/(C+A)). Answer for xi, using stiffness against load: 5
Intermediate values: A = -0.6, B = -0.17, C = -0.18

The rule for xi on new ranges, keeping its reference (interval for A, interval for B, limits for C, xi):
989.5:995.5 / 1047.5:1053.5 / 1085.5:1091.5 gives 0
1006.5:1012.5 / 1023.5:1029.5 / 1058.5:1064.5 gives 0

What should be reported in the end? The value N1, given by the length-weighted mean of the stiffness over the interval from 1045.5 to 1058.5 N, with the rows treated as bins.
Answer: 4.33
